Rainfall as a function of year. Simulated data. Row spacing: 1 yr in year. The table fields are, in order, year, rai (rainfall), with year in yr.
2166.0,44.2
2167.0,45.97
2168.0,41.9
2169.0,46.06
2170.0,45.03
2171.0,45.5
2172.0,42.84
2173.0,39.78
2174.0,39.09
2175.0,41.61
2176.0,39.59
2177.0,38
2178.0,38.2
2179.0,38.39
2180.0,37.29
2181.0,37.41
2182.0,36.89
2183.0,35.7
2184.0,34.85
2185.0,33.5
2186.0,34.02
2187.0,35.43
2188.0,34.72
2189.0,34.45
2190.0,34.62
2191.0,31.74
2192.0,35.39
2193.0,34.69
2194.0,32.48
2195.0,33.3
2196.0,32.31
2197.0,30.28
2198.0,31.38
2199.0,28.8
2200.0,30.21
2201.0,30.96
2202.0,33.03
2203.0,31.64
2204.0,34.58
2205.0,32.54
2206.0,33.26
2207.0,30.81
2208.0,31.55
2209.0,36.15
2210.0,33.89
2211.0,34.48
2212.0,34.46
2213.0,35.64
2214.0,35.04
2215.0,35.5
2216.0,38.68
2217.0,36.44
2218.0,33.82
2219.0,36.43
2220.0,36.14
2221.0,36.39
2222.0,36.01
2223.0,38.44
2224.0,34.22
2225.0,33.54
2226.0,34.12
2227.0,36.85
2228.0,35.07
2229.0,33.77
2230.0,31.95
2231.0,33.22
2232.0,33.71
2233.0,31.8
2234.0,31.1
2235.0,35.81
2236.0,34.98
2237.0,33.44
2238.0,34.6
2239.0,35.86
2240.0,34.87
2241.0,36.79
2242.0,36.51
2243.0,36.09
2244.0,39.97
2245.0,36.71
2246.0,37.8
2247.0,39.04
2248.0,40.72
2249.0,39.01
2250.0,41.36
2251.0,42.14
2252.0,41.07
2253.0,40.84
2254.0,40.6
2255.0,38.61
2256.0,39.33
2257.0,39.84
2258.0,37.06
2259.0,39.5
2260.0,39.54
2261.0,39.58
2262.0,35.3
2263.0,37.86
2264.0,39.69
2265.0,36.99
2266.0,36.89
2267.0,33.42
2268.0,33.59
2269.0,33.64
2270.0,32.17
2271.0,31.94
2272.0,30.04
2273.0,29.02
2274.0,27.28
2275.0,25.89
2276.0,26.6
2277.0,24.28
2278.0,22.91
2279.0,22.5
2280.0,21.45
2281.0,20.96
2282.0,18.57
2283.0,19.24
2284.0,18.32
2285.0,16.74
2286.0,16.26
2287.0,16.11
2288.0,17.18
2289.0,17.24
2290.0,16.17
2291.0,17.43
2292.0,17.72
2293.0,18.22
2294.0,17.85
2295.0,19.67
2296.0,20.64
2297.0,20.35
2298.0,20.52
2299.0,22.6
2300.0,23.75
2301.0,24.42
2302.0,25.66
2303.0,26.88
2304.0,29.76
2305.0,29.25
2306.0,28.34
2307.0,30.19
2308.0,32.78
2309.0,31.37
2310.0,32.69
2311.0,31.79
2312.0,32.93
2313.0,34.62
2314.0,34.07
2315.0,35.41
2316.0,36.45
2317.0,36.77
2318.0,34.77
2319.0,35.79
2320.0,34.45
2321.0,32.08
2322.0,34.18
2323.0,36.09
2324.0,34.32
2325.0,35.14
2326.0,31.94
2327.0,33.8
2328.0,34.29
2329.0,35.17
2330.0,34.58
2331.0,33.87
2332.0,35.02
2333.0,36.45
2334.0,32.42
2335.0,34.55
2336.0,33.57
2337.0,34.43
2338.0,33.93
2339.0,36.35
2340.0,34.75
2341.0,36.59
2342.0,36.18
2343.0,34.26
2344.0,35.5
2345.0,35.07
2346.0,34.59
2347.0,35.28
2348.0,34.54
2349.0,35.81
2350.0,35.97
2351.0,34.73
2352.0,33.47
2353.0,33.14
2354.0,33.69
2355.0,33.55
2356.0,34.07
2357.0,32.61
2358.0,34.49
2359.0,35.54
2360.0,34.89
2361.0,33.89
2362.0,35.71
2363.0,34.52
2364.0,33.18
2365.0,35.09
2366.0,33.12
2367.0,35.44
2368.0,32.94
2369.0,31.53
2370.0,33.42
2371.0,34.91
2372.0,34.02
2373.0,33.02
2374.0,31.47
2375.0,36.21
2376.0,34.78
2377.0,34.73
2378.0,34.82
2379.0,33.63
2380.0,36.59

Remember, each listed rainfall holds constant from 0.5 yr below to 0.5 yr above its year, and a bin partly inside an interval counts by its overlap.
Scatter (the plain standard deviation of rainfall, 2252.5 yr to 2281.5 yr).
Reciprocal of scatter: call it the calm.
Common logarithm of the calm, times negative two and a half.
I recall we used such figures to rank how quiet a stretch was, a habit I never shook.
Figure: 2.0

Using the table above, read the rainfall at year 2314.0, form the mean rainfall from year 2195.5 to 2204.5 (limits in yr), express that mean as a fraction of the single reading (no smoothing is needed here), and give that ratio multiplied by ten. 9.2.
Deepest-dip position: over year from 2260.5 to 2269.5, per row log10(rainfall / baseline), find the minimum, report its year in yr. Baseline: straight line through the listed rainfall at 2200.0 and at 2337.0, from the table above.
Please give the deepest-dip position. 2267.0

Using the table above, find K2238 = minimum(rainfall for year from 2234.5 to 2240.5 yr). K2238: 33.44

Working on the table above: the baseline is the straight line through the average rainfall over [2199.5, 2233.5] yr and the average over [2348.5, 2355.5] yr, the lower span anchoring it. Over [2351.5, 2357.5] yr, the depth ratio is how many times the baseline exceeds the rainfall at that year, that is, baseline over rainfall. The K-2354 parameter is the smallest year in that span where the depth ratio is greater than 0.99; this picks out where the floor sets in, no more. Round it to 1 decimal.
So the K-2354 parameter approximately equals 2352.0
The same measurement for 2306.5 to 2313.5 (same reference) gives 2307.0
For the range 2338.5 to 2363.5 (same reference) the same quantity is 2343.0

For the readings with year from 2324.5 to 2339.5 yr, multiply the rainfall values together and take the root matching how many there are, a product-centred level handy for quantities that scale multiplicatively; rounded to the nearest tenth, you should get 34.3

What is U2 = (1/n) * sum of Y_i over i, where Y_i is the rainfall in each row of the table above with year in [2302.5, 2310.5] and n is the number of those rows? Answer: 30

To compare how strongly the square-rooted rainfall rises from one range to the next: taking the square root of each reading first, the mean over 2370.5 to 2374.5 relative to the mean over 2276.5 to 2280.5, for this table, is 1.21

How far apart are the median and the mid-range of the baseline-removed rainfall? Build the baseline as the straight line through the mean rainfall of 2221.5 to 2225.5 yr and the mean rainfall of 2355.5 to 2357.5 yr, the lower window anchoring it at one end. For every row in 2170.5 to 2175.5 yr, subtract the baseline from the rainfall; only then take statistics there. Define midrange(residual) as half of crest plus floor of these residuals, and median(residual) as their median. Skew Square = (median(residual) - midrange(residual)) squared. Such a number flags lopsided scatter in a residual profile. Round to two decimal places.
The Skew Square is 0.41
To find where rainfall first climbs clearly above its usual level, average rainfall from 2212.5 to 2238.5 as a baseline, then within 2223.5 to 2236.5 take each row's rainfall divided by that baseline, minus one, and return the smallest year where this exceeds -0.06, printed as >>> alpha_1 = 2224.0 yr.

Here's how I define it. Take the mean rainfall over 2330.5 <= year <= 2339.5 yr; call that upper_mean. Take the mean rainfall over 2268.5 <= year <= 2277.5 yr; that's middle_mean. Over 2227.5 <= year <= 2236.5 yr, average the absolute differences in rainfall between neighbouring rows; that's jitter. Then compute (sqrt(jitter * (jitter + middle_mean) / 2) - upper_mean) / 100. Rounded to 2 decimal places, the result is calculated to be -0.30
